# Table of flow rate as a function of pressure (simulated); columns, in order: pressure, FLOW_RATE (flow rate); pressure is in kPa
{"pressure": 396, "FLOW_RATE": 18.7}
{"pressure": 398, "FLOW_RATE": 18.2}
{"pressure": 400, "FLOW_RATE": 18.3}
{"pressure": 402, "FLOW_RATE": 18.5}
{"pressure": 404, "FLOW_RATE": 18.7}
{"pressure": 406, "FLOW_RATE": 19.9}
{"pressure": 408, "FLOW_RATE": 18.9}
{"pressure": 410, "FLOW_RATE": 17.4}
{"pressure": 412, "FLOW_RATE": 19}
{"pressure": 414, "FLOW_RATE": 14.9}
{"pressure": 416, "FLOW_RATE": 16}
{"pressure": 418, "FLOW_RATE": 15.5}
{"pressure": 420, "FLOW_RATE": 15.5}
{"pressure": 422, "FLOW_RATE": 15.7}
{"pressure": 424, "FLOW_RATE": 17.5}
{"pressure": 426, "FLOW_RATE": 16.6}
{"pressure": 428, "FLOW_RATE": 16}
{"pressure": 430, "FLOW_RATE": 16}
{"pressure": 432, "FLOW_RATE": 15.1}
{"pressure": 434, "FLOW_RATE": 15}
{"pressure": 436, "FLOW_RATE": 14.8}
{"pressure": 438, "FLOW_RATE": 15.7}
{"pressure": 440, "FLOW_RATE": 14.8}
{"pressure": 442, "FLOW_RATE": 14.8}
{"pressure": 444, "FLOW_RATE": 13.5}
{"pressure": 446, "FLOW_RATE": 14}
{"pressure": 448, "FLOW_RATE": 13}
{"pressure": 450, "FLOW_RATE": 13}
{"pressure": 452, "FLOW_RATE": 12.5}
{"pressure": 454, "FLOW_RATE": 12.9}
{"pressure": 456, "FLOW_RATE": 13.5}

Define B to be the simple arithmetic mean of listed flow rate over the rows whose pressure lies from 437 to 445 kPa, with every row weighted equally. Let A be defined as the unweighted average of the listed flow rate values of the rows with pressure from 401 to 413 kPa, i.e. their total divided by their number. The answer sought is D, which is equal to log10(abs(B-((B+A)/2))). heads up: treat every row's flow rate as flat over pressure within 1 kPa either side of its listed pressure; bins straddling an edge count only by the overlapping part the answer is 0.3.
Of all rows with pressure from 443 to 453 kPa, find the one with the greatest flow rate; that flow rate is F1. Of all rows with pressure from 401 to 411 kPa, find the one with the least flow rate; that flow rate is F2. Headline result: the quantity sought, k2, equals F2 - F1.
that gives 3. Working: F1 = 14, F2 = 17.4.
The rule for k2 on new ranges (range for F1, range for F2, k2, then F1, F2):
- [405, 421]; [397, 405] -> -2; 19.9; 18.2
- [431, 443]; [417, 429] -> 0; 15.7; 15.5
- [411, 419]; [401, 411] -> -2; 19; 17.4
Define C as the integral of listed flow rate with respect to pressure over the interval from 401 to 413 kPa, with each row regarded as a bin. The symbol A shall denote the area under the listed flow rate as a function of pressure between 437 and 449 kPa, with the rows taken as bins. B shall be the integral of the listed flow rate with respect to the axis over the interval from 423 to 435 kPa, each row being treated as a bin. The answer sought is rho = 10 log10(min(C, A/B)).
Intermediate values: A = 172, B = 192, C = 225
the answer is -0.5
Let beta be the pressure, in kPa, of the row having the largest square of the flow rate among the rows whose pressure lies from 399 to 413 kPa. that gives 406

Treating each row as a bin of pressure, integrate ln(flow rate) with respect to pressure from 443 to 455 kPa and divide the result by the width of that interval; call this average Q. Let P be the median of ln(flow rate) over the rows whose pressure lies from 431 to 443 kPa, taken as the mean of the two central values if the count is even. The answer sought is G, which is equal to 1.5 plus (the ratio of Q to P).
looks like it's 2.45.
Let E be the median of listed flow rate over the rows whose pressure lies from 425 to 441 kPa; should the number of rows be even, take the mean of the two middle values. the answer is 15.4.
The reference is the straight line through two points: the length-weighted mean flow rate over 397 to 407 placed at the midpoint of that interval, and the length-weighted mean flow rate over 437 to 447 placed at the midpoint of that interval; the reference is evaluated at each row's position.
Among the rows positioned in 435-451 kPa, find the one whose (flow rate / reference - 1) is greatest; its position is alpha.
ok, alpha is 438 kPa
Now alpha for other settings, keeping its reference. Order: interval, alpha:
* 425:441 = 438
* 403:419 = 406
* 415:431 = 424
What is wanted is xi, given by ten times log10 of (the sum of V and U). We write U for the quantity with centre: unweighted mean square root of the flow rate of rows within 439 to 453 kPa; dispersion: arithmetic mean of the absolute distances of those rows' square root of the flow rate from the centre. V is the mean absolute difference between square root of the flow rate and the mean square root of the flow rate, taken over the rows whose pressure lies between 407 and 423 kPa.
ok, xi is -5.7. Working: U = 0.10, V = 0.166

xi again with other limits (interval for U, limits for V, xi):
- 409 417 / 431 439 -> -6.9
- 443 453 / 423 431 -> -9.0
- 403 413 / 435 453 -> -7.3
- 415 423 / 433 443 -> -12.5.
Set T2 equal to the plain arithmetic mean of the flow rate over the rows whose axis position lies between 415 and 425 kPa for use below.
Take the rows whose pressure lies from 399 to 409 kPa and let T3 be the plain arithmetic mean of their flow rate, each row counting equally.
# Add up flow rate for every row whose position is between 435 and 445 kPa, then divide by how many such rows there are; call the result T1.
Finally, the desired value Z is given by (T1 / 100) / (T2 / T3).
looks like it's 0.173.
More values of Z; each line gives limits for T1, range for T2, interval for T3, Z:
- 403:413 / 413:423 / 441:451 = 0.165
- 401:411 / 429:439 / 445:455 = 0.159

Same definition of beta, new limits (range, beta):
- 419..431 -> 424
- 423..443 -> 424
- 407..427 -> 412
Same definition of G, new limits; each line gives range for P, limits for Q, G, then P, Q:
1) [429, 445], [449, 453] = 2.44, 2.70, 2.5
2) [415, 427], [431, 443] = 2.48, 2.76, 2.7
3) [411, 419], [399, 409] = 2.57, 2.76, 2.9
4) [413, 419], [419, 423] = 2.50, 2.74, 2.7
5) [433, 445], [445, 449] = 2.47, 2.69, 2.6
